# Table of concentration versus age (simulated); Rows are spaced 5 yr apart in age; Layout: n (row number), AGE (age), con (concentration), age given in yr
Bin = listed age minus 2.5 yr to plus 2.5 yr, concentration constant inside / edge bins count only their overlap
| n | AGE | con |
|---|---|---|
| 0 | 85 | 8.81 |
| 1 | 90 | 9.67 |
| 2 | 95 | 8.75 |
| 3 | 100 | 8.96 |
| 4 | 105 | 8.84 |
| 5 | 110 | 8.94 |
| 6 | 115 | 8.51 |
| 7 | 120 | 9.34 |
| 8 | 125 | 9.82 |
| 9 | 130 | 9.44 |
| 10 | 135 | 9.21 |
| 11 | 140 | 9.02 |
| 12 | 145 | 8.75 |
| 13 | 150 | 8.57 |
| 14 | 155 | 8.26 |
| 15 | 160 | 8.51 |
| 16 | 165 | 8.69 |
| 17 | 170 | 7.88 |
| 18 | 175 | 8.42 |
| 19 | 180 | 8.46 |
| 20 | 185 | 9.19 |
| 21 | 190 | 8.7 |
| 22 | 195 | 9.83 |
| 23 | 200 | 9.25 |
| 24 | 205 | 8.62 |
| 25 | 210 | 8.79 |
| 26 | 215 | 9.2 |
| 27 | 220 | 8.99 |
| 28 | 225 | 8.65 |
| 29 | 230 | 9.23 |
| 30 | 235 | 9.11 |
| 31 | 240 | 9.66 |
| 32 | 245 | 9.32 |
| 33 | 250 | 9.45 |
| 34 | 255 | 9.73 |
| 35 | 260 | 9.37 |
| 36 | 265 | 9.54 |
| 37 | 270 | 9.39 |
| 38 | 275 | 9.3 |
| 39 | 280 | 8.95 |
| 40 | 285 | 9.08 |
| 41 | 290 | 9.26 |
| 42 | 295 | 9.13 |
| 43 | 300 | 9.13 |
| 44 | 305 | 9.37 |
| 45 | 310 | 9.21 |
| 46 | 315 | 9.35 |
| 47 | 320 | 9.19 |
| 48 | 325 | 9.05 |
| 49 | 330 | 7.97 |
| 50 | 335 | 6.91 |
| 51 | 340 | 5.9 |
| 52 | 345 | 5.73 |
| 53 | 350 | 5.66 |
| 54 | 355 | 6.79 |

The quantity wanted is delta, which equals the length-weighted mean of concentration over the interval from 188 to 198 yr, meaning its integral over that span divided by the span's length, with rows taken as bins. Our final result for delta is 9.29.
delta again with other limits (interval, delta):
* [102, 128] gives 9.09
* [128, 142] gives 9.22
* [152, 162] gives 8.39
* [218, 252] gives 9.20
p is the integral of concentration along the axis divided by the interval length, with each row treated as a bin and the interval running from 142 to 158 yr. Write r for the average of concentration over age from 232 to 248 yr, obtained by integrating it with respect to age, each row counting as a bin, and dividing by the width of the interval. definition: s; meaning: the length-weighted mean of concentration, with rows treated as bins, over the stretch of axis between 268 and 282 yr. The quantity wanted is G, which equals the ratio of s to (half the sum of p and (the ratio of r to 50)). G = 2.11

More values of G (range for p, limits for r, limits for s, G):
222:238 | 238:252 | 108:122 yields 1.94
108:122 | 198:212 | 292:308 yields 2.03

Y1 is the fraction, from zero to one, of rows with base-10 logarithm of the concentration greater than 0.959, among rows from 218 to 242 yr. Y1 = 0.6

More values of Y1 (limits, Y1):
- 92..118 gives 0.0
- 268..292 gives 0.6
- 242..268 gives 1.0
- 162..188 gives 0.2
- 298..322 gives 1.0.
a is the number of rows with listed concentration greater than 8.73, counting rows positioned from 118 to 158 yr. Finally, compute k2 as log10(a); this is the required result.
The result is 0.78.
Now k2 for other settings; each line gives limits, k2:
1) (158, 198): 0.30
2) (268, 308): 0.90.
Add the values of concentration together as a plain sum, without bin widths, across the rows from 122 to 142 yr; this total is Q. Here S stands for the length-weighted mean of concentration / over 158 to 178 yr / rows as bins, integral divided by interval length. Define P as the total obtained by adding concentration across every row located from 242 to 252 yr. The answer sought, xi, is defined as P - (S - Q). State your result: 48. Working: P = 19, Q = 37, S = 8.37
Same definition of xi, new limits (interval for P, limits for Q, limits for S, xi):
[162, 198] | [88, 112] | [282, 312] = 97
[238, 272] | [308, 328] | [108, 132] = 94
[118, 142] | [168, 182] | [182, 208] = 62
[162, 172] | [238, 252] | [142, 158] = 36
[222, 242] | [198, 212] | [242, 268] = 54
